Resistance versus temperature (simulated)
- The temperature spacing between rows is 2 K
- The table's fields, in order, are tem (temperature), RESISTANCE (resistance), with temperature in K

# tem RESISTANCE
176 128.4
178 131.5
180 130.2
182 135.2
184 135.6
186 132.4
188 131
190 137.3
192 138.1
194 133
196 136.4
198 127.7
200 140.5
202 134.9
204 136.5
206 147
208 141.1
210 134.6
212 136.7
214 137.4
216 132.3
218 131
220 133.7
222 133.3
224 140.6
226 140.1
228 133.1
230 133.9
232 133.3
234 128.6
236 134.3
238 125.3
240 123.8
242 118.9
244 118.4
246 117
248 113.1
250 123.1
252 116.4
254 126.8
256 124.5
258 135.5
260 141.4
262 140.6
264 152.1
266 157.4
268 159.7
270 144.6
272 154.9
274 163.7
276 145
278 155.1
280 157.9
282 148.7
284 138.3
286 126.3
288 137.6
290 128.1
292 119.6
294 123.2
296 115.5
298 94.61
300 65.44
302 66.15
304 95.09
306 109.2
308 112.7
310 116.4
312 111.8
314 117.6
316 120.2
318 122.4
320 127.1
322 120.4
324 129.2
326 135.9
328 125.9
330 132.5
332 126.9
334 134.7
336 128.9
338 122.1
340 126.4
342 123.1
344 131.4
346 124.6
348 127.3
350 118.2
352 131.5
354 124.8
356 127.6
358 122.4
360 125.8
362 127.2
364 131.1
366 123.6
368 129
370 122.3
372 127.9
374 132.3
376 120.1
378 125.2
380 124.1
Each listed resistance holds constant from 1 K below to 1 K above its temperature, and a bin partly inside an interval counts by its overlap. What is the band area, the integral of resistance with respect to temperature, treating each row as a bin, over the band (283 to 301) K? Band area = 2097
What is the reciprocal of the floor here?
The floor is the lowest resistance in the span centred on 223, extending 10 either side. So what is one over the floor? 0.0076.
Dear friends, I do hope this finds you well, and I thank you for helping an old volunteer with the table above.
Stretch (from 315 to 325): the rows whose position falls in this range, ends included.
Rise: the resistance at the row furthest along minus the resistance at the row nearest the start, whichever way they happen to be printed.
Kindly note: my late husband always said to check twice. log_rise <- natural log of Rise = 2.2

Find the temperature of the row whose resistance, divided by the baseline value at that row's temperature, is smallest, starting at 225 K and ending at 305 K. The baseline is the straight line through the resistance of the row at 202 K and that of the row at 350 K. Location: 300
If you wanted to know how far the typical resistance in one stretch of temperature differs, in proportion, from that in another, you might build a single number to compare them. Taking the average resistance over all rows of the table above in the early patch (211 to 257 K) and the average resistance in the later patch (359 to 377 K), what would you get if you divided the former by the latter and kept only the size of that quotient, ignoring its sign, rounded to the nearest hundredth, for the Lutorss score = 1.02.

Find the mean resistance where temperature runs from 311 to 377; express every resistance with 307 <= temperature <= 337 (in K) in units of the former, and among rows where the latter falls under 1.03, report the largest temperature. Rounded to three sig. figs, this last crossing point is 336 K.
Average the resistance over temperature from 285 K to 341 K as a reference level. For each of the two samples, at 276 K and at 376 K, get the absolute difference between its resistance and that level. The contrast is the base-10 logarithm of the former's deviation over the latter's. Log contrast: 1.03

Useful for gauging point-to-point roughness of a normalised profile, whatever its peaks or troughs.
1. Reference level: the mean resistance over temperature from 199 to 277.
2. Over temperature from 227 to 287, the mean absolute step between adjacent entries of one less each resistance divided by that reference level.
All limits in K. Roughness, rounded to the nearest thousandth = 0.050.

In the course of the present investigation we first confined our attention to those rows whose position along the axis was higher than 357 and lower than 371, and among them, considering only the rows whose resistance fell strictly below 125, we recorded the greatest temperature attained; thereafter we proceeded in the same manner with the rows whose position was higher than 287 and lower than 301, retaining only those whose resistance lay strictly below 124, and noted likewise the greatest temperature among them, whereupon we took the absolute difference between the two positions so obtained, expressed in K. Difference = 70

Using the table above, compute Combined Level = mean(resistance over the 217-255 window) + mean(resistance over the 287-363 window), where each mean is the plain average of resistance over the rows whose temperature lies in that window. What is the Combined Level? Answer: 247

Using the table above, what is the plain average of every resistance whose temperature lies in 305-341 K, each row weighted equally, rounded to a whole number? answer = 123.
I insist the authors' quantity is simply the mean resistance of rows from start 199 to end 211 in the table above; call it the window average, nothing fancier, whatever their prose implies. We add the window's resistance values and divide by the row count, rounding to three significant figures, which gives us 139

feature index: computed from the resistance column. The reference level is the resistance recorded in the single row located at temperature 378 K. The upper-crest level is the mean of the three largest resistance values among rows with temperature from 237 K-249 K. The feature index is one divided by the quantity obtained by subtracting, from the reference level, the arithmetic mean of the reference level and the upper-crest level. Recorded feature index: 0.79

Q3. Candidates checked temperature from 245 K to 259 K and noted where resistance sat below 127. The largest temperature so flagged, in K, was 256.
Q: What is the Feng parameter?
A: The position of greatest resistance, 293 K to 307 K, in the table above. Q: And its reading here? 294 K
